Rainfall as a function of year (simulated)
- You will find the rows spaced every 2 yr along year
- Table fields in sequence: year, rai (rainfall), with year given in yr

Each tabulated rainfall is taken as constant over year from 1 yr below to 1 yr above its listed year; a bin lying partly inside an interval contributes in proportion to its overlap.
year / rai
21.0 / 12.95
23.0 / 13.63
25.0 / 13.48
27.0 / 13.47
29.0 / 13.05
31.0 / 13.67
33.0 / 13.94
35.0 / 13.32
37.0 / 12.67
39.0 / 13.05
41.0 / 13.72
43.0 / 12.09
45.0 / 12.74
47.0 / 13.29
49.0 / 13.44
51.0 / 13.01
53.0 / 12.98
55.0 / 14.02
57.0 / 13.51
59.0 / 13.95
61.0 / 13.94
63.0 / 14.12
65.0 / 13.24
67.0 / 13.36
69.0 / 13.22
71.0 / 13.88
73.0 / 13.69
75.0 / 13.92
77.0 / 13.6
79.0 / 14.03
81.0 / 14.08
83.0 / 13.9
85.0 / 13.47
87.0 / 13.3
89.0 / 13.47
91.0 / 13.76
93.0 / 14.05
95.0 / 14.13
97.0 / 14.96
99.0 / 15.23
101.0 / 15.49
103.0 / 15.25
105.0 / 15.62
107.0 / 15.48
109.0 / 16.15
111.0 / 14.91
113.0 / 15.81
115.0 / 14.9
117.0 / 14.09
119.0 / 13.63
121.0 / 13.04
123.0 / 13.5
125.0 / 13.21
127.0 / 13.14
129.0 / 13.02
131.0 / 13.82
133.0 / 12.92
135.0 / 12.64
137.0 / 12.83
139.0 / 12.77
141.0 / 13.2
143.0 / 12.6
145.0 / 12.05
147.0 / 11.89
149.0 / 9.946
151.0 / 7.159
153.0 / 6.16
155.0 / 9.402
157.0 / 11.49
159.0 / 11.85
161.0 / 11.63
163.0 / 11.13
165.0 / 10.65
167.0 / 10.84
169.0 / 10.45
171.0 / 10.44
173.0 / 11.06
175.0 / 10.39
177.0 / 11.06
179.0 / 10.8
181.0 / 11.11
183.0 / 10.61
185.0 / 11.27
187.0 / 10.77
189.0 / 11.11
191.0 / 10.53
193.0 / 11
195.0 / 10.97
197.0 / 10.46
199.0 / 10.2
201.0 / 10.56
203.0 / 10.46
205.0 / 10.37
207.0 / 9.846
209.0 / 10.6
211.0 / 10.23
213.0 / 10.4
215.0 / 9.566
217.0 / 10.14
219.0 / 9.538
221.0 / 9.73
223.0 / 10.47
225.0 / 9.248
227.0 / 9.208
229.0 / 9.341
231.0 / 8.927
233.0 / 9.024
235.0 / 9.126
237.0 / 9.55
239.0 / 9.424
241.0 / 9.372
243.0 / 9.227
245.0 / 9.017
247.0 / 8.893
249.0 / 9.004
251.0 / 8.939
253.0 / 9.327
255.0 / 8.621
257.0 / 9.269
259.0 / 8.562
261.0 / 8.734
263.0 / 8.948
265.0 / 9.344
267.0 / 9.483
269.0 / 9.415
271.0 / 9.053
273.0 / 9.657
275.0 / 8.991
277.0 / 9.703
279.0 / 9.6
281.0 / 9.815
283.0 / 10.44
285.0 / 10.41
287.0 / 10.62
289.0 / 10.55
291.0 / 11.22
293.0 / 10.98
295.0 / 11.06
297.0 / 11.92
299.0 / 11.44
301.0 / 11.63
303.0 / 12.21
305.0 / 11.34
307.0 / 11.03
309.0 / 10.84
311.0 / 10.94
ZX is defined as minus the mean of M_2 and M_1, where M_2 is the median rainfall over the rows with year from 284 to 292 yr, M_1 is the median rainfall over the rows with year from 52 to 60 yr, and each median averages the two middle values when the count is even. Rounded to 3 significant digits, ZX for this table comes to -12.2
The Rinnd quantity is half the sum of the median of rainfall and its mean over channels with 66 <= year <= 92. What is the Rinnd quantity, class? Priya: 13.7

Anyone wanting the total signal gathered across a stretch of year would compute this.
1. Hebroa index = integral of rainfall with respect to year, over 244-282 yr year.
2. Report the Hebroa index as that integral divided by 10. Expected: 35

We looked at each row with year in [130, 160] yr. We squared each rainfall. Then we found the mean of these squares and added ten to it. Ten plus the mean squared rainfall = 144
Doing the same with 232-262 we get 92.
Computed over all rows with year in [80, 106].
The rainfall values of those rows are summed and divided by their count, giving 14.4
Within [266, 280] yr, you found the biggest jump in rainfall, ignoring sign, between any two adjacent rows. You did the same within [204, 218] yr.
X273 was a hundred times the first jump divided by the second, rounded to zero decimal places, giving 85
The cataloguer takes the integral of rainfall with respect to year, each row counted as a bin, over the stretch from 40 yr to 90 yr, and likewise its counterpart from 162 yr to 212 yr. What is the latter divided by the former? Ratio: 0.79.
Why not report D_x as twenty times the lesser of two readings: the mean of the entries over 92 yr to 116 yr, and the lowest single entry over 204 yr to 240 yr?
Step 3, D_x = 179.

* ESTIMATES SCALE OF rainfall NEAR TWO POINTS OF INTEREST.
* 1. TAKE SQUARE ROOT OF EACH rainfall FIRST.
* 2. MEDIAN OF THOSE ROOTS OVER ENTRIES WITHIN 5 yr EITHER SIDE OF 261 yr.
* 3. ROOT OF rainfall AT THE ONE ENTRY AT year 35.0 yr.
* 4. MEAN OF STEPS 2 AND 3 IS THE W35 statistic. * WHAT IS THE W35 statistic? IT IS 3.32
